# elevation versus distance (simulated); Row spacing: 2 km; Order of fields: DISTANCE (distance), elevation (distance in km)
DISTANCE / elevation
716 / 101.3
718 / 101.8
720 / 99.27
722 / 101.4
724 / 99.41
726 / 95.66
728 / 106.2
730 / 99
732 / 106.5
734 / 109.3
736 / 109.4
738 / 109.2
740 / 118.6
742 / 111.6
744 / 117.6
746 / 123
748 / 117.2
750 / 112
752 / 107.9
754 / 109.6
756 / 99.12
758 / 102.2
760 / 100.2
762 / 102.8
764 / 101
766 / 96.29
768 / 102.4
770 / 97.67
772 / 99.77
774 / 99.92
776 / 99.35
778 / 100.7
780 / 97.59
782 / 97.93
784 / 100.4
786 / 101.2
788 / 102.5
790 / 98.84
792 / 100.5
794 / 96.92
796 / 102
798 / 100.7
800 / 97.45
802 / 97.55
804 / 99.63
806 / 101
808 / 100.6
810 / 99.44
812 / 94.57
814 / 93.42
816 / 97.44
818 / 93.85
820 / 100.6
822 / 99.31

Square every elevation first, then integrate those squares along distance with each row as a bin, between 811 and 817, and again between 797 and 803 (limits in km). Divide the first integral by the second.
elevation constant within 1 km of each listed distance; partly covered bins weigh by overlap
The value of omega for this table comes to 0.93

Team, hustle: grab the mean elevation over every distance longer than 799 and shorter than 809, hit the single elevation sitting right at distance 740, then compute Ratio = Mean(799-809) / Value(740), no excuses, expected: 0.84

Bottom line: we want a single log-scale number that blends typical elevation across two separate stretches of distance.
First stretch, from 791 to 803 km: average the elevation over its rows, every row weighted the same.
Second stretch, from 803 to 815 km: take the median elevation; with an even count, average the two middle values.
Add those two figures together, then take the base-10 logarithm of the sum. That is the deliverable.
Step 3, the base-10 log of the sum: 2.30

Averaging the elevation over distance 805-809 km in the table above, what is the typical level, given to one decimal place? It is 100.8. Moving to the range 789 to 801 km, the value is 99.4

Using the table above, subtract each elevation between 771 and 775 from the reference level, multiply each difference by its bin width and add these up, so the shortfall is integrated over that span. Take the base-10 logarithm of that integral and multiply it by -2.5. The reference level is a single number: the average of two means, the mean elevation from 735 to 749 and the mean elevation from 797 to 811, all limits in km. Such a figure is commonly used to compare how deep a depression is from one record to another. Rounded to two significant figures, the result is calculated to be -3.7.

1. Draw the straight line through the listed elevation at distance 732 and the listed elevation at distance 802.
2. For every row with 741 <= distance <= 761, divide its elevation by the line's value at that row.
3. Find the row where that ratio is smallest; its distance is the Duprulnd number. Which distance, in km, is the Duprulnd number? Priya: 756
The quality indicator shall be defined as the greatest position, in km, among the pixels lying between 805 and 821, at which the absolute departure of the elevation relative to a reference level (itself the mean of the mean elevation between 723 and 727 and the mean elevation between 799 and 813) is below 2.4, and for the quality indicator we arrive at 816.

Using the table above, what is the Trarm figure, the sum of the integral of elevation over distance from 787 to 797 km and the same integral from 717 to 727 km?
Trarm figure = 1997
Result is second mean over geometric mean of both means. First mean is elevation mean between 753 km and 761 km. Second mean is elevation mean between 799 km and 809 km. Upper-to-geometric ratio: 0.983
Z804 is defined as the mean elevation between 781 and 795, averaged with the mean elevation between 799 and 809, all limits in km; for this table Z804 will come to 100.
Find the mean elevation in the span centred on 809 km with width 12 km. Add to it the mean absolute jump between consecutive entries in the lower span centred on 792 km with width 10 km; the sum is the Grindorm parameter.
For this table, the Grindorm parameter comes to 102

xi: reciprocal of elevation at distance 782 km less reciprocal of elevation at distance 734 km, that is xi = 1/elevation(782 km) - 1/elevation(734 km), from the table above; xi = 0.0011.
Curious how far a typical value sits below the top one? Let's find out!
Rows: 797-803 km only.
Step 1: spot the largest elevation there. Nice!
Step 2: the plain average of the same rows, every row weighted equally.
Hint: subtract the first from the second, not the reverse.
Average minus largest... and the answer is -2.1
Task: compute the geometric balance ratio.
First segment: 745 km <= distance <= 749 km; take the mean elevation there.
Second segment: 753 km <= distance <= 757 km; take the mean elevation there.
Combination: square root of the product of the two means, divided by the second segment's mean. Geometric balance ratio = 1.07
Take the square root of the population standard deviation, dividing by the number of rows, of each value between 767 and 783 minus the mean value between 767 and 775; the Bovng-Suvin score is 1.25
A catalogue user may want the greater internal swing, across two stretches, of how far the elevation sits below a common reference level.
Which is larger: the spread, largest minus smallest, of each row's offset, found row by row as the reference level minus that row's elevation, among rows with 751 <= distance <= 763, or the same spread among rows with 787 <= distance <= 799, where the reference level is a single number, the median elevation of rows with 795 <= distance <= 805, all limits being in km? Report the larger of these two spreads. 10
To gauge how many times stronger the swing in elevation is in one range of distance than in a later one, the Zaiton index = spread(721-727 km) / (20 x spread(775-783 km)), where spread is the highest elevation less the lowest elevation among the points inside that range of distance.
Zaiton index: 0.092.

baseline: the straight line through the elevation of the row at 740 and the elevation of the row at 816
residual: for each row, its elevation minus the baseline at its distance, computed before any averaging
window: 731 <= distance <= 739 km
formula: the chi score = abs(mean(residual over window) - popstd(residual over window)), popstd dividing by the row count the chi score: 13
